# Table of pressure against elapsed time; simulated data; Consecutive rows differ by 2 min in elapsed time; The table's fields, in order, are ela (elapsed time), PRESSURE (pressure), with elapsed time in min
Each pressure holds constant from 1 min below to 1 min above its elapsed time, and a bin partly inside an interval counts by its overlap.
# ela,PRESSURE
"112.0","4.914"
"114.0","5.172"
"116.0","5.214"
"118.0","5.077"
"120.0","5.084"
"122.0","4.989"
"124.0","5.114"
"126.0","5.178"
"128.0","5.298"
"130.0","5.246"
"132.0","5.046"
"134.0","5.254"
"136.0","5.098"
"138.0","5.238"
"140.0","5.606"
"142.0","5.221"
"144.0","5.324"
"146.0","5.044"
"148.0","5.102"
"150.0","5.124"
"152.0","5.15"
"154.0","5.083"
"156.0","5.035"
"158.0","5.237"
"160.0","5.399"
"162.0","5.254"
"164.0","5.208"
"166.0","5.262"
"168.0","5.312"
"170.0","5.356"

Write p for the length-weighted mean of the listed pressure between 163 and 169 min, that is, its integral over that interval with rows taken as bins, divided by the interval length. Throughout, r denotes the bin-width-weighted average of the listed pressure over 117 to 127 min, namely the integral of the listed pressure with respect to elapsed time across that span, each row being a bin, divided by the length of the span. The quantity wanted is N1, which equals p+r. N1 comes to 10.35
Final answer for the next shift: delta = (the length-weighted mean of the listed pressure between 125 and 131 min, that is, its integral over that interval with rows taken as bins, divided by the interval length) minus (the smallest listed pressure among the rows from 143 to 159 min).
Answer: 0.21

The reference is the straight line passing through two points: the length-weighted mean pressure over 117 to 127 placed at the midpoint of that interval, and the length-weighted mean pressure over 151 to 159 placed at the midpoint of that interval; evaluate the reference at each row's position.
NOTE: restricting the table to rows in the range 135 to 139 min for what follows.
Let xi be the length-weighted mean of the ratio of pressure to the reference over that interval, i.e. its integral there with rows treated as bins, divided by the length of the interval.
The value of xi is 1.01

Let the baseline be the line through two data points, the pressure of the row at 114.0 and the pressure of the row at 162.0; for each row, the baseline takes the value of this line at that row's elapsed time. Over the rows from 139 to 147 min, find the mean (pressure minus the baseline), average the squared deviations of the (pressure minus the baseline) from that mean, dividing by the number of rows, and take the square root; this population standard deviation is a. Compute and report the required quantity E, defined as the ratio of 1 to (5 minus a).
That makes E 0.209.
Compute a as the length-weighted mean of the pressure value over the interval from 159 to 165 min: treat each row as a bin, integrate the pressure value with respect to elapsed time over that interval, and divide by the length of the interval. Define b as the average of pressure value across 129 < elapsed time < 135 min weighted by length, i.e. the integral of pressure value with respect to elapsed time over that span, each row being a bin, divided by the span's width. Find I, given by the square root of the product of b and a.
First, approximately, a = 5.29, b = 5.18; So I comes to 5.23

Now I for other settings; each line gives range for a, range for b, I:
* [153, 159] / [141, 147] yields 5.16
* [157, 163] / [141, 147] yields 5.25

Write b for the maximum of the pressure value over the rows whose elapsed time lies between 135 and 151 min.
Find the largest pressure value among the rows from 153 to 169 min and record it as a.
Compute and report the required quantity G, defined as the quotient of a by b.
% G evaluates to 0.96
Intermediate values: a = 5.399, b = 5.606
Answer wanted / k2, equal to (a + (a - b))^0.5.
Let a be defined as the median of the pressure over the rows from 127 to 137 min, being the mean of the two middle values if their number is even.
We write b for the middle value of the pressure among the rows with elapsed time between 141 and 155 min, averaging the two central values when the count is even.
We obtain 2.317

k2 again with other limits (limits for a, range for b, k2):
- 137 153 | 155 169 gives 2.262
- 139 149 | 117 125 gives 2.315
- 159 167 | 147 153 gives 2.322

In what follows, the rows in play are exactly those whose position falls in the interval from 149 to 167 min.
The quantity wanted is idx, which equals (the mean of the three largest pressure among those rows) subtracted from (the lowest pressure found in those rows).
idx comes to -0.27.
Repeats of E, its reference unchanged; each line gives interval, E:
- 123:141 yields 0.206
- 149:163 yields 0.204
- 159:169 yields 0.203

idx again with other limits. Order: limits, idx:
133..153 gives -0.35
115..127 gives -0.18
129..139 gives -0.20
